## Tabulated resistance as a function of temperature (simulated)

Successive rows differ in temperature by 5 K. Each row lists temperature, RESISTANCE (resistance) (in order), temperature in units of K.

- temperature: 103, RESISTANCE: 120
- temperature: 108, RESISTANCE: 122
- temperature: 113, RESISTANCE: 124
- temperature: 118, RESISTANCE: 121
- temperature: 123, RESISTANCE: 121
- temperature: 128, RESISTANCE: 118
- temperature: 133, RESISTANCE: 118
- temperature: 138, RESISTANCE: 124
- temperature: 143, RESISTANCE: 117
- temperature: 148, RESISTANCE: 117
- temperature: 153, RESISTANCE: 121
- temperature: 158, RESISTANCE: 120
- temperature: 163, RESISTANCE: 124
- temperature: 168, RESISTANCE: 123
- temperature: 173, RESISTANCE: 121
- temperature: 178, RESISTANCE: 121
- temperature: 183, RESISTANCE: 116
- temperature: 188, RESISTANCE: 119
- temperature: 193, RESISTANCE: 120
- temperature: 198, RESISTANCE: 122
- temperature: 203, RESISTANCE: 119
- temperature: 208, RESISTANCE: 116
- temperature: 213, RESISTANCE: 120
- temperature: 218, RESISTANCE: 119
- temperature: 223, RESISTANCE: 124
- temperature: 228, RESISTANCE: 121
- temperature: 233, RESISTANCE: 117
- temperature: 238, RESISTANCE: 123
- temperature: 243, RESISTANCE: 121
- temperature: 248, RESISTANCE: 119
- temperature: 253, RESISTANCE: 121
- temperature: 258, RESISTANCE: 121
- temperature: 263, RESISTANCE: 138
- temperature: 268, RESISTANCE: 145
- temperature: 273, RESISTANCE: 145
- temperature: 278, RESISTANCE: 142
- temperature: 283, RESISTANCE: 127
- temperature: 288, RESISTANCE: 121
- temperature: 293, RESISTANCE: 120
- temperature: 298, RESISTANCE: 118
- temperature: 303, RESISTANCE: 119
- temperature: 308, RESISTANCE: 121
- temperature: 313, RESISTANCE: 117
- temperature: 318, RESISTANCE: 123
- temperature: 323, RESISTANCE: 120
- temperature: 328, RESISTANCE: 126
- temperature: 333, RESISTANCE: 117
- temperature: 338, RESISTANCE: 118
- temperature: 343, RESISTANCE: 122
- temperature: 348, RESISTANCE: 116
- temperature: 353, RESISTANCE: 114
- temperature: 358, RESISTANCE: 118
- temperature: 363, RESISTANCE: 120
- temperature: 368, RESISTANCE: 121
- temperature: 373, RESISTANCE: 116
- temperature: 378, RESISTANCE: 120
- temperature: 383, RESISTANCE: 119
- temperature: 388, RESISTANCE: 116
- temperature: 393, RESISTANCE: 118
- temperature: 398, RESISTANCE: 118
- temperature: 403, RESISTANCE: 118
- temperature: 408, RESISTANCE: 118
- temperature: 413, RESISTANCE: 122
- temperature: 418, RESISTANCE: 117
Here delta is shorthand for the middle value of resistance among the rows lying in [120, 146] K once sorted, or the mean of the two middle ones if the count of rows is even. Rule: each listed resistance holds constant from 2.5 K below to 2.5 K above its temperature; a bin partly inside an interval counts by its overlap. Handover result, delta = 118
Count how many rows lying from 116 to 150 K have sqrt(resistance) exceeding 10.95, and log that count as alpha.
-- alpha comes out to 3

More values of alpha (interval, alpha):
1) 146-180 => 6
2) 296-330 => 4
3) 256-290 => 7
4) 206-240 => 4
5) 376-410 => 1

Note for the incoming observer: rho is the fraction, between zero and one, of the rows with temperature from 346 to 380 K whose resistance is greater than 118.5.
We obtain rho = 0.4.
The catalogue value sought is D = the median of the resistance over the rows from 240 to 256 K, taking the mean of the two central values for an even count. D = 121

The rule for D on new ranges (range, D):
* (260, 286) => 142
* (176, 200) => 120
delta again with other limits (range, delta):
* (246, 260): 121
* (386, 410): 118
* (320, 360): 118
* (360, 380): 120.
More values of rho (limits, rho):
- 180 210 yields 0.7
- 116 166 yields 0.6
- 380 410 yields 0.2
